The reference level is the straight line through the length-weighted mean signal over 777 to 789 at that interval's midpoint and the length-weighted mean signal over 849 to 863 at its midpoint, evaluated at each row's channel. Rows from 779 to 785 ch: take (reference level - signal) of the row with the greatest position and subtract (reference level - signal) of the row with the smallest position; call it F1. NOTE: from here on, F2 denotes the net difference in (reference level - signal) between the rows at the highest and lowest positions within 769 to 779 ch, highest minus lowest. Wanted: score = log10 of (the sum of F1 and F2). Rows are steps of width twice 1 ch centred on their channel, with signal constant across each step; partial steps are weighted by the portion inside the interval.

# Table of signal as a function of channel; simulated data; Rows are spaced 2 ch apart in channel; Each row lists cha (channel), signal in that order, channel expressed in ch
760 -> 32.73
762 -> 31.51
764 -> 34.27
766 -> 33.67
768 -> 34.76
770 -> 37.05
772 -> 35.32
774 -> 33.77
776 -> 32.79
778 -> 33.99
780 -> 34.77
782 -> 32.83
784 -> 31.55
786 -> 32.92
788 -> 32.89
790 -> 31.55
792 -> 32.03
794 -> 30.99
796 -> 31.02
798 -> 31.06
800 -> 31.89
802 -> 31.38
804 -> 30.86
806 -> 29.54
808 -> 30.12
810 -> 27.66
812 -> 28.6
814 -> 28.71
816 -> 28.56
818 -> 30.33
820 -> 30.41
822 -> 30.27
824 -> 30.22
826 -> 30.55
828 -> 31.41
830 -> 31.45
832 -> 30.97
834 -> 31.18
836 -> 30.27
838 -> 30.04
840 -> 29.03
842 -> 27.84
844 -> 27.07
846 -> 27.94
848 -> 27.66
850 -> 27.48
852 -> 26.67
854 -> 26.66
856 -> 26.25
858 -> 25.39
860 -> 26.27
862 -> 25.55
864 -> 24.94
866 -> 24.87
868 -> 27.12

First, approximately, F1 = 2.8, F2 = 2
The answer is 0.71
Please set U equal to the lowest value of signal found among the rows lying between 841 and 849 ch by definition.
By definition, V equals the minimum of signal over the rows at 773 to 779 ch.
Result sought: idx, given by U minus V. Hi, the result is -5.7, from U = 27.07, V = 32.79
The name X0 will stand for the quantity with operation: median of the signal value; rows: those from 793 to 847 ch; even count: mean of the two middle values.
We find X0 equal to 30.3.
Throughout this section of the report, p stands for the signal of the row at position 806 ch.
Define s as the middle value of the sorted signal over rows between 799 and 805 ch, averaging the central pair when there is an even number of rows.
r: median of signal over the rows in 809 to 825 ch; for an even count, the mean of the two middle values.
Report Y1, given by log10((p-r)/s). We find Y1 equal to -2.62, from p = 29.54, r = 29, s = 31.4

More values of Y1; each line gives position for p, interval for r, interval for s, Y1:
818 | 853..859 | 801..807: -0.88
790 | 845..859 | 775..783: -0.84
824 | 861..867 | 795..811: -0.77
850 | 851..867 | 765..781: -1.34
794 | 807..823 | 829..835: -1.30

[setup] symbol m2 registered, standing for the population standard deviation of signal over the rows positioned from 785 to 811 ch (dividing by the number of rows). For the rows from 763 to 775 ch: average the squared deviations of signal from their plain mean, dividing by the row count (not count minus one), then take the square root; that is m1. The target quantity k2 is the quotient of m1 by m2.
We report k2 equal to 0.9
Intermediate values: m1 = 1.15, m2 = 1.35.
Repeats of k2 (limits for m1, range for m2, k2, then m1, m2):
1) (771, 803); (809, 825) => 1.3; 1.31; 1.01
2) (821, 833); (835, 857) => 0.4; 0.50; 1.29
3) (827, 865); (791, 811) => 1.7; 2.12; 1.22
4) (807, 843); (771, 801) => 0.9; 1.15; 1.32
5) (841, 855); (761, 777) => 0.3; 0.50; 1.56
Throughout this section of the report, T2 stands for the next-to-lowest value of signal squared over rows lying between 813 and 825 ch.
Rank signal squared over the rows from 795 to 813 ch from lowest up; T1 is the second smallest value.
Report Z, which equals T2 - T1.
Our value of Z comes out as 6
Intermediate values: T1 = 818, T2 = 824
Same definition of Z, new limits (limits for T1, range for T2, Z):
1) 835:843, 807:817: -27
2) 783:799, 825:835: -3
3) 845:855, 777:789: 367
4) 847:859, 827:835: 283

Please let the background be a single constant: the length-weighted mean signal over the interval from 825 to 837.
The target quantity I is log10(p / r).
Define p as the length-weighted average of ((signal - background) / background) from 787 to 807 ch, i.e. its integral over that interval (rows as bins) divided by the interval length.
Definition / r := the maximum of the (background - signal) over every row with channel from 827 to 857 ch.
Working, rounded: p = 0.01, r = 4.7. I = -2.6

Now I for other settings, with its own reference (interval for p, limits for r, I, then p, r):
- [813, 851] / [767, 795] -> 0.4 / -0.05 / 0.0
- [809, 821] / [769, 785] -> -1.0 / -0.06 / -0.6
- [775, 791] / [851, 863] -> -2.0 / 0.06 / 5.6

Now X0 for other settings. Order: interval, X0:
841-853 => 27.6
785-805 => 31.5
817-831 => 30.4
